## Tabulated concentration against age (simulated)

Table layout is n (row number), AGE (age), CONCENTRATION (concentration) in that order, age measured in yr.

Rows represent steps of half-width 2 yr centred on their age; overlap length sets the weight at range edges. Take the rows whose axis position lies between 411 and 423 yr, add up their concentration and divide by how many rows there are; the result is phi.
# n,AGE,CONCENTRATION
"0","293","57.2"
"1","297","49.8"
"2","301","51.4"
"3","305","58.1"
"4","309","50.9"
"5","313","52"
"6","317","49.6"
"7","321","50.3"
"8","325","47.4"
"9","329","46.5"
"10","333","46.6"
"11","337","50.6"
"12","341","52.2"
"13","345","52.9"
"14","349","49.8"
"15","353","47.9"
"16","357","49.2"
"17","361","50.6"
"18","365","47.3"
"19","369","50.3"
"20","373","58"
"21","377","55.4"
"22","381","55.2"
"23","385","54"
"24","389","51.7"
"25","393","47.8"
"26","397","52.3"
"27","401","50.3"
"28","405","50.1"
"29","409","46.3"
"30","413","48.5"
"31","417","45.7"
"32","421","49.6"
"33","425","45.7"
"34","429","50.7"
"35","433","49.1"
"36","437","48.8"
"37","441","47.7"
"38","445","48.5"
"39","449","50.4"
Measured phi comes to 48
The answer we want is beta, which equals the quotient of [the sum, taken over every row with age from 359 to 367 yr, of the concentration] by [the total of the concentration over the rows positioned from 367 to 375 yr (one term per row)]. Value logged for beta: 0.90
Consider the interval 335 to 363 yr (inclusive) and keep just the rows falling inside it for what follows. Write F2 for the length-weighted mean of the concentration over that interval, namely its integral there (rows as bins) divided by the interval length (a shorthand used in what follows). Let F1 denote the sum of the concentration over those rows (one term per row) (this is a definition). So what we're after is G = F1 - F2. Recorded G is 303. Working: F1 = 353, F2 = 50.5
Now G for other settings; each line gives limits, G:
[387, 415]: 297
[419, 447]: 292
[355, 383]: 314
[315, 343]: 294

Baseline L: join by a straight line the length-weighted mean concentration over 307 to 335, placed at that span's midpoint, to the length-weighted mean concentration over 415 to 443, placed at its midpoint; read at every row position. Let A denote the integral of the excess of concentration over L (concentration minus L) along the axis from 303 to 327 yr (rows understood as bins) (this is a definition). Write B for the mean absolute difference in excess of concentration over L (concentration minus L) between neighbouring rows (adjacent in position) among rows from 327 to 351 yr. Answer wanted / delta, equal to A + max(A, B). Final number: 110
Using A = 55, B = 1.9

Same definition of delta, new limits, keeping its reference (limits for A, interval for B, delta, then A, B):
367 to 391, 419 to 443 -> 265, 132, 2.4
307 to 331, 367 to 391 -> 19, 9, 2.8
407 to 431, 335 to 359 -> -11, -12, 1.7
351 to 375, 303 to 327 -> 88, 44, 2.9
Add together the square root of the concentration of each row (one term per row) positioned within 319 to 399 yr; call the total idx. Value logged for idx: 142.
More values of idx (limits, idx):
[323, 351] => 49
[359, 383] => 44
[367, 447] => 142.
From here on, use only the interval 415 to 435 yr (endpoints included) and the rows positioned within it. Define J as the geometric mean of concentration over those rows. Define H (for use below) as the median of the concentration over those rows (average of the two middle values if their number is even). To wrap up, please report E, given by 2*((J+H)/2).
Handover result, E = 97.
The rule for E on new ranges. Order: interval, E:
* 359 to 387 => 107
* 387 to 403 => 101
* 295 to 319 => 103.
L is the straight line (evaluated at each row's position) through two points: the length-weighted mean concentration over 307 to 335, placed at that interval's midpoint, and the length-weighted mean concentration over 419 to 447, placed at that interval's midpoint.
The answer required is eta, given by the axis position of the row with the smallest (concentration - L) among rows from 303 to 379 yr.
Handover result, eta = 329 yr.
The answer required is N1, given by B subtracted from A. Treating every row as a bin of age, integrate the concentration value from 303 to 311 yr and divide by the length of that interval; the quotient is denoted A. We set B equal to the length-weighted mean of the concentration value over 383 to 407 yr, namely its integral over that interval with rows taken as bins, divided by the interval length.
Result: 3.5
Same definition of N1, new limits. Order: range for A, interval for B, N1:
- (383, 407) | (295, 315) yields -1.4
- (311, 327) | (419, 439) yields 1.0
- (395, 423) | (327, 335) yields 2.4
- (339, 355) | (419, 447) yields 2.1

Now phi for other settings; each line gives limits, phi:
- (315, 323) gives 50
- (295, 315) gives 52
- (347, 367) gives 49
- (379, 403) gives 52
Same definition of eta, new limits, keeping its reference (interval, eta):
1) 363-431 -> 417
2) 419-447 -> 425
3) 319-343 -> 329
